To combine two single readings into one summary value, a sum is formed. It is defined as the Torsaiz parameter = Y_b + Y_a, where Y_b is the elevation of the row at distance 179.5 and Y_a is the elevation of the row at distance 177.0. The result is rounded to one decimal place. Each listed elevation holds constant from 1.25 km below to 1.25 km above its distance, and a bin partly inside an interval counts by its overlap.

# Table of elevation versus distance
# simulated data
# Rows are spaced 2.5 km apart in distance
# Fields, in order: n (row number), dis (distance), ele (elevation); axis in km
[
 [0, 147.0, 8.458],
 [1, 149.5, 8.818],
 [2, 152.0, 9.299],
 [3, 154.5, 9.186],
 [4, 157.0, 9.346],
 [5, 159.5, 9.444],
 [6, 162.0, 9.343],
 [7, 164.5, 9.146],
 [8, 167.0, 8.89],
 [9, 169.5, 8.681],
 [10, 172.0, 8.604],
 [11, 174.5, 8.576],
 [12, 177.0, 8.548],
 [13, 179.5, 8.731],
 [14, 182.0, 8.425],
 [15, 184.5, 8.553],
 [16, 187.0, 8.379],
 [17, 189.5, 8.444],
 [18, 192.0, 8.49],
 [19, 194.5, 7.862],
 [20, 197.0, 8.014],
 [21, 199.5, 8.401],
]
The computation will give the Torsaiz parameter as 17.3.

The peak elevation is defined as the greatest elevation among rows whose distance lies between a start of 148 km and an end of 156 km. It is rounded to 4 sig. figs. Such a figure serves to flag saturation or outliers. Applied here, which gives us 9.299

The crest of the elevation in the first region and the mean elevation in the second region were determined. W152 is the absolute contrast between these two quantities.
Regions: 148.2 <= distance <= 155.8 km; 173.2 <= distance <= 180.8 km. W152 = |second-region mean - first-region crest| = 0.68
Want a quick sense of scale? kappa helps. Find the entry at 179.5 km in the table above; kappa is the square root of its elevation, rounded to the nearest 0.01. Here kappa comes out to 2.95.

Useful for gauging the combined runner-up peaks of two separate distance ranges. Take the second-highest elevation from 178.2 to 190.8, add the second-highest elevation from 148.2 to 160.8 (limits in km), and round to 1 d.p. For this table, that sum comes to 17.9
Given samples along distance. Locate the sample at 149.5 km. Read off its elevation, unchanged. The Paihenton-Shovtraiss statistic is 8.818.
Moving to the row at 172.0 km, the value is 8.604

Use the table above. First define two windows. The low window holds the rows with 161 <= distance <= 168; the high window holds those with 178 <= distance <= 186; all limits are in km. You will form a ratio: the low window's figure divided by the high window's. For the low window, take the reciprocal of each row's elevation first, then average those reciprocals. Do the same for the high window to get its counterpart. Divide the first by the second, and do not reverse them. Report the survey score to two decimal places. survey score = 0.94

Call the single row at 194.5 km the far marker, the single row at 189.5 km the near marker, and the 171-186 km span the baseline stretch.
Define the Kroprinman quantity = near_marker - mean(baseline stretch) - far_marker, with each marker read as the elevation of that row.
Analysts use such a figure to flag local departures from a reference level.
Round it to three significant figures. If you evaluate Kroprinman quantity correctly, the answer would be -7.99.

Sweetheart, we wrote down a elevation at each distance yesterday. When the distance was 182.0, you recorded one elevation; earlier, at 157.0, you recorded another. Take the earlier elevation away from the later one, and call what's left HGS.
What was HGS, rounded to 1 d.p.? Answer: -0.9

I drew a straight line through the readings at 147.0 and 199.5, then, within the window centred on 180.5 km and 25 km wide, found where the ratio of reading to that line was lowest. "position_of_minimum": 187.0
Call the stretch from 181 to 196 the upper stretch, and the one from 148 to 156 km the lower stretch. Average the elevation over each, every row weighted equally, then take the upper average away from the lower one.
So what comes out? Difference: 0.74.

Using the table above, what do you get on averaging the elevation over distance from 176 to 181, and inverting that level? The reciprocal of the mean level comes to 0.116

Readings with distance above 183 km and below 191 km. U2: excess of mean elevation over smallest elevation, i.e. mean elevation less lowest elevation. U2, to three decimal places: 0.080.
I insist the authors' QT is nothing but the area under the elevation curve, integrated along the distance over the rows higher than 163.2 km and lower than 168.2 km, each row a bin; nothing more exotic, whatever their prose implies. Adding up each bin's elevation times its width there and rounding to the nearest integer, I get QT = 45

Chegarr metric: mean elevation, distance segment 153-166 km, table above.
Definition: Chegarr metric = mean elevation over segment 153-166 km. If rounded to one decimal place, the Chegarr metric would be 9.3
